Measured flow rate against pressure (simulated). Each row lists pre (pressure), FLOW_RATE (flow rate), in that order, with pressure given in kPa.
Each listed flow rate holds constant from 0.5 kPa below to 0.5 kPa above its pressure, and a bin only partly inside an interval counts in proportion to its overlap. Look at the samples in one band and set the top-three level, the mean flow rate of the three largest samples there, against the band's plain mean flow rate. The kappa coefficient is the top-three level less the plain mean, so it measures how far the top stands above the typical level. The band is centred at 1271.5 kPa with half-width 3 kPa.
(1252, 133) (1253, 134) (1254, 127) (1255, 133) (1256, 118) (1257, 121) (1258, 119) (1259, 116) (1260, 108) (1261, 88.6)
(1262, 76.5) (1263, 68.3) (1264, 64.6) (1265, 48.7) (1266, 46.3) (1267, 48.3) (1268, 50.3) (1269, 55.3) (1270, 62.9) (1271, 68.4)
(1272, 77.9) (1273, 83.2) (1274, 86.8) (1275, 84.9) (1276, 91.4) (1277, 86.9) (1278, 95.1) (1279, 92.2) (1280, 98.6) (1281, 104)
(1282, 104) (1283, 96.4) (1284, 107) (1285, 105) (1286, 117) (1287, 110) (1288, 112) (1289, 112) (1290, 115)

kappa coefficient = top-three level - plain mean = 10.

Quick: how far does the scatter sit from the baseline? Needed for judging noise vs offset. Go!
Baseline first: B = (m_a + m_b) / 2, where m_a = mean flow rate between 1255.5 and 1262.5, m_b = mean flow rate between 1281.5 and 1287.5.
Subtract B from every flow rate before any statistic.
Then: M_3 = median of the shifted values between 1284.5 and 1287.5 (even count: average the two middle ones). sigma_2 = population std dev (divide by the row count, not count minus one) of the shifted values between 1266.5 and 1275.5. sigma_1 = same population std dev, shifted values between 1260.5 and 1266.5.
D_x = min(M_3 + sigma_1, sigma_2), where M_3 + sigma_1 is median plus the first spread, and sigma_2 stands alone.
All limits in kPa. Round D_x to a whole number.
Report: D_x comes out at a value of 14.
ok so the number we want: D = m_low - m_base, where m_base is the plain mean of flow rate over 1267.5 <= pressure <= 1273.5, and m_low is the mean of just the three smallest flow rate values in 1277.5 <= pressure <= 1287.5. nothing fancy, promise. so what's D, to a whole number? 28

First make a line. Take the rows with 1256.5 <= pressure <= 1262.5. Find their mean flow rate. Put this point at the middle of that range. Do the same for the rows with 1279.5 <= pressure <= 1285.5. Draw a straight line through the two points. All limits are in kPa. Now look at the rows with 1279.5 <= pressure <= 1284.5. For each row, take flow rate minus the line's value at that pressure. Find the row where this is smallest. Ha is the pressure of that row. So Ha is 1283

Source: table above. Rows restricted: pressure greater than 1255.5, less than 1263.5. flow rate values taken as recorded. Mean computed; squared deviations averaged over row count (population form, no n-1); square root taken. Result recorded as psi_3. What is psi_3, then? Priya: 19.7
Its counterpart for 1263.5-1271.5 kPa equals 8.0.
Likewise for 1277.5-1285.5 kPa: 5.1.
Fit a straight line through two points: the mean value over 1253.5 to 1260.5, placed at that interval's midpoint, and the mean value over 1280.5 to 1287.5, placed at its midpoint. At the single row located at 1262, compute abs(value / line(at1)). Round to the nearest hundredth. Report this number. 0.65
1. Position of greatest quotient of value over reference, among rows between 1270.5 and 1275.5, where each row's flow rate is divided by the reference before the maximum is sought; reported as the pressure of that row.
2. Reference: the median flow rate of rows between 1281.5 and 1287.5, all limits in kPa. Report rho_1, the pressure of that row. 1274 kPa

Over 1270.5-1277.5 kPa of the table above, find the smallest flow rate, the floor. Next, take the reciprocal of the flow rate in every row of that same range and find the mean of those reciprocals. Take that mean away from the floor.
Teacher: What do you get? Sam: 68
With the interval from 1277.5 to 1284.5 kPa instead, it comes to 92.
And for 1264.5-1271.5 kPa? 46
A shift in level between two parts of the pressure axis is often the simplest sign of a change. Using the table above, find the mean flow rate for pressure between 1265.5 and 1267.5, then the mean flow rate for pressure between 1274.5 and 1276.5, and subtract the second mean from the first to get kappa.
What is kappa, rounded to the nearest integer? -41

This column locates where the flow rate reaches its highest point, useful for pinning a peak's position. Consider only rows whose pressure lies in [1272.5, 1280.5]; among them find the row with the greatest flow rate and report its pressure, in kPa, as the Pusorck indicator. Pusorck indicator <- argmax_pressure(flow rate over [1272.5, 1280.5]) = 1280 kPa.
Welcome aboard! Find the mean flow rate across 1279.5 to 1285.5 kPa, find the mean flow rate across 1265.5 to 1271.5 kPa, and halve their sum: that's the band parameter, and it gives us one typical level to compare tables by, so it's 79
